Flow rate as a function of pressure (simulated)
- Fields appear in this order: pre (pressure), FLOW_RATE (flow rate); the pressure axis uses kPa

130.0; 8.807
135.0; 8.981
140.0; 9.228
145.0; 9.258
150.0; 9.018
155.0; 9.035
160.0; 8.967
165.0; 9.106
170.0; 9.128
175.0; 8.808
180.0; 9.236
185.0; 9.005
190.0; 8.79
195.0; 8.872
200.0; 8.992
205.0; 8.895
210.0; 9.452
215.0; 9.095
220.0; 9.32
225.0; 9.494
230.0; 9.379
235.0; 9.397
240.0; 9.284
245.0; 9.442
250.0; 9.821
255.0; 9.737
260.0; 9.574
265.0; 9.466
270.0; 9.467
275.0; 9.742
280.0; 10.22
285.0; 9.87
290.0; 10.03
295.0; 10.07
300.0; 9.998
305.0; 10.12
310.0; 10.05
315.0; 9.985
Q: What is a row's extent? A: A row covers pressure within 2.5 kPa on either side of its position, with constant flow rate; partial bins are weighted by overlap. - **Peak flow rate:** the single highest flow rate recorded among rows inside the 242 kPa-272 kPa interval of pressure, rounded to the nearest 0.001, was 9.821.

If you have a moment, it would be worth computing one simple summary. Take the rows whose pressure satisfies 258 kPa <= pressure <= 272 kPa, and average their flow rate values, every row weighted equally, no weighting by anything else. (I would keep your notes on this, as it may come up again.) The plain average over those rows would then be 9.50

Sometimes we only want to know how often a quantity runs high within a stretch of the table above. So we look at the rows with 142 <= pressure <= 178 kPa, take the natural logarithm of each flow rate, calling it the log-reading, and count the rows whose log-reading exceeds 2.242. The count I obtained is 0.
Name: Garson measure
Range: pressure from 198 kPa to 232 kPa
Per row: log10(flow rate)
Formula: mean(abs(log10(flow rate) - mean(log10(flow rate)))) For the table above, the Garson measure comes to 0.010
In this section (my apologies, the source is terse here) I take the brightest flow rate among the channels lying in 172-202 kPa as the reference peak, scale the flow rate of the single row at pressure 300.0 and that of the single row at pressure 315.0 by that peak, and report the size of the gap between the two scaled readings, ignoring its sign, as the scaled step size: 0.00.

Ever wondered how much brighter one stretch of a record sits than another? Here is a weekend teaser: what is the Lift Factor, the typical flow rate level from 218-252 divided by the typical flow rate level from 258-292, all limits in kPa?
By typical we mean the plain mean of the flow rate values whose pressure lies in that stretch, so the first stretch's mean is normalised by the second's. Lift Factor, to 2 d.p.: 0.97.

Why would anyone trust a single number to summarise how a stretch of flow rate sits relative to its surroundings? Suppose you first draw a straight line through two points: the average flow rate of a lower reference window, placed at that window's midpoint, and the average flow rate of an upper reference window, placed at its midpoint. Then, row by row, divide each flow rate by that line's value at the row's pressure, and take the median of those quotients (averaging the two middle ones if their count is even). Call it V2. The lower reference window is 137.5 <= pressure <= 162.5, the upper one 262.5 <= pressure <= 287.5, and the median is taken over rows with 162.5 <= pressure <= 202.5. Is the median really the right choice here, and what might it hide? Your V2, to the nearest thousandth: 0.965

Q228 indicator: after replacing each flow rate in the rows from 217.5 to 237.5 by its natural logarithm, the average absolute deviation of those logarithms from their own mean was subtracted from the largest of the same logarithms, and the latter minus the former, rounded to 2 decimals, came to 2.25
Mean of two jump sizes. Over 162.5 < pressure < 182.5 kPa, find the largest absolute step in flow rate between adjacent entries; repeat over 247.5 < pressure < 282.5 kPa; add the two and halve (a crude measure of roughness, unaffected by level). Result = 0.453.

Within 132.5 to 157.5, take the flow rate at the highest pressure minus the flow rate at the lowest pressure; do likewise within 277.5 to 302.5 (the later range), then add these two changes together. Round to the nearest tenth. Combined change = -0.2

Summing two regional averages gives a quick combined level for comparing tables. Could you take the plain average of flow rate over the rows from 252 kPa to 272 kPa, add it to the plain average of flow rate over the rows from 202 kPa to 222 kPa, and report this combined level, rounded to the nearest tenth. 18.8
